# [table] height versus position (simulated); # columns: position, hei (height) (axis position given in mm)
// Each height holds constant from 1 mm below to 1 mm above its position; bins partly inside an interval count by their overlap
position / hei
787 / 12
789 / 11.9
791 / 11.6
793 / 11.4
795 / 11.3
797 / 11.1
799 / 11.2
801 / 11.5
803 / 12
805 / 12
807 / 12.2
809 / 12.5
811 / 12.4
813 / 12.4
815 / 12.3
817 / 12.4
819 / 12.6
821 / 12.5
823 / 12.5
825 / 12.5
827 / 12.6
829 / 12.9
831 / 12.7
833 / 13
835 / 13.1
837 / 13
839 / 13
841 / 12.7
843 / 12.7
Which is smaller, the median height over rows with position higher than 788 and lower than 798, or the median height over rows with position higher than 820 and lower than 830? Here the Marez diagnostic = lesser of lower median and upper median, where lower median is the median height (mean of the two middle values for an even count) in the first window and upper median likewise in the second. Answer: 11.4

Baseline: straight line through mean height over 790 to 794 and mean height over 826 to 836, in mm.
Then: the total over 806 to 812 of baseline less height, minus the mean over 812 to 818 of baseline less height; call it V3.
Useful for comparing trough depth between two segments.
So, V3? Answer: -0.8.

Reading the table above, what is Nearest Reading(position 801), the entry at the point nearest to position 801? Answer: 11.5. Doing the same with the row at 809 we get 12.5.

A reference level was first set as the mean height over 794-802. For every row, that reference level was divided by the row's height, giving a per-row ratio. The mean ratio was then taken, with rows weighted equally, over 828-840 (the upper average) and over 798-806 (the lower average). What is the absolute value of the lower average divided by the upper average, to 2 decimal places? 1.11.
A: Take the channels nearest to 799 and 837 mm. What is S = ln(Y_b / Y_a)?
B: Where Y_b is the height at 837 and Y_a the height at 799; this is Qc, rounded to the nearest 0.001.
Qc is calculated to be 0.149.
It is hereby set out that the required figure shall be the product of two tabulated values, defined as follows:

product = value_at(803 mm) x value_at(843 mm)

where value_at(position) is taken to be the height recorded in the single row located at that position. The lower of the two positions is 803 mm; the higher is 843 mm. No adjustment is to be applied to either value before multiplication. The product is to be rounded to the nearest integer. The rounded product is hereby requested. 152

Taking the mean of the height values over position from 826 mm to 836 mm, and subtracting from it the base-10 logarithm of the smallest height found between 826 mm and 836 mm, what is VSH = 11.8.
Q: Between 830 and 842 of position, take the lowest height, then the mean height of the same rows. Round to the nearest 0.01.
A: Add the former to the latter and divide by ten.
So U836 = 2.56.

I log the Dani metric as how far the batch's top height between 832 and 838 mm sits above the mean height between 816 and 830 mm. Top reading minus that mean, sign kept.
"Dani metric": 0.53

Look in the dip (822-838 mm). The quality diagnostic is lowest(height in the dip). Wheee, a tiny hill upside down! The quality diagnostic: 12.5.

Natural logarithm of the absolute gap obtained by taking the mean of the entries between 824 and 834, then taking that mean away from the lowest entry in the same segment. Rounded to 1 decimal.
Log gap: -1.4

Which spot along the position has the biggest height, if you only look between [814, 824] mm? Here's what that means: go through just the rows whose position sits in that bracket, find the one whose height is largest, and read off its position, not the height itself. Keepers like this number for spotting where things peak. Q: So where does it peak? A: 819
